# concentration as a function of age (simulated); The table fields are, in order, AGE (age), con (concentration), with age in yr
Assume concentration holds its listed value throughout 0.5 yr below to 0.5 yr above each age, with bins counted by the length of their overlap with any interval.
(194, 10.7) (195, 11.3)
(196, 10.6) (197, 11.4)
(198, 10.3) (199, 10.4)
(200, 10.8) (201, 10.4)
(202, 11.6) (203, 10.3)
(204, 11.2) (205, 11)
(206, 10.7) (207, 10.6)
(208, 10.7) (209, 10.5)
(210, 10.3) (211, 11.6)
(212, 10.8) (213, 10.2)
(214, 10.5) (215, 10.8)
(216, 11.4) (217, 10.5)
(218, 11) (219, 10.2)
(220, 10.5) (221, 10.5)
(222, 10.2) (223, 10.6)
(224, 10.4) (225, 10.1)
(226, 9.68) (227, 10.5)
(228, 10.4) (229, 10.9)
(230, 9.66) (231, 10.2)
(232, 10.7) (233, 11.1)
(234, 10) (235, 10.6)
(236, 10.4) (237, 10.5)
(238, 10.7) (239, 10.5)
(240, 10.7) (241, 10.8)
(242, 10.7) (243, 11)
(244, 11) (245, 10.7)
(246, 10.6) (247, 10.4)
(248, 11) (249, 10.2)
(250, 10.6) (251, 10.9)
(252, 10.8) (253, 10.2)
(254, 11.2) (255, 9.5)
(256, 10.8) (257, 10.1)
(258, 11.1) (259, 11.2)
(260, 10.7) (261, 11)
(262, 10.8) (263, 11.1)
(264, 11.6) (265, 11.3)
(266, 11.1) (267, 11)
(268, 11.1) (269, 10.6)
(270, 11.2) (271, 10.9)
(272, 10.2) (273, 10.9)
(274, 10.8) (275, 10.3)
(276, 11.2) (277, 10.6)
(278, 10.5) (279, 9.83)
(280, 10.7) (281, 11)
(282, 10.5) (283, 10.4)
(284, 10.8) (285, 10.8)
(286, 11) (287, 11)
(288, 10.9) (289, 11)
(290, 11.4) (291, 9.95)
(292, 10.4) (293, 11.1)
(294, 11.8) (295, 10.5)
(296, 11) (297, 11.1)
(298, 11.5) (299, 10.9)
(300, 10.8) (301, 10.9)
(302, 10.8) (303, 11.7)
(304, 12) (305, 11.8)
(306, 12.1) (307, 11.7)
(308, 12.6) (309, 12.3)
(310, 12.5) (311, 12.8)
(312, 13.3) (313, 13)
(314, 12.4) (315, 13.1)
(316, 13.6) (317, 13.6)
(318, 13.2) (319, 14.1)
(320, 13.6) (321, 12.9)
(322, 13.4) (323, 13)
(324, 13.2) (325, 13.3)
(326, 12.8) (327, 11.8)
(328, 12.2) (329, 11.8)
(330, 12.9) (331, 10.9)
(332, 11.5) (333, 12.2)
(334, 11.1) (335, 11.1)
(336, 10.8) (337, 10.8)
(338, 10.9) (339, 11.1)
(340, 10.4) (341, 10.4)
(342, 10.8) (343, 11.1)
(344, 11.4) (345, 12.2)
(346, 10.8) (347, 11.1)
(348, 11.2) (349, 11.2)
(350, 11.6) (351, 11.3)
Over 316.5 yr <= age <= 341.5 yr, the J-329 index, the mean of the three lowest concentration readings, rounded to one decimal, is 10.5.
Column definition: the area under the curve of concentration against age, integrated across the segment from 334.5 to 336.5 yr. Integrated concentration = 21.9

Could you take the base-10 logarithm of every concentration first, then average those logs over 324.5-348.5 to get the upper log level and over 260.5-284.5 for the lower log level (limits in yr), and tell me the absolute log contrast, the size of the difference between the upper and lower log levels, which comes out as 0.024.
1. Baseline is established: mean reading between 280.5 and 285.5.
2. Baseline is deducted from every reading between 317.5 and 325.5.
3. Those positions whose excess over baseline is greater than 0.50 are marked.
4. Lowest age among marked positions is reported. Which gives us 318 yr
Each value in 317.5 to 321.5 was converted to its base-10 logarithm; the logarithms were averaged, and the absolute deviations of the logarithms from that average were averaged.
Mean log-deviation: 0.0129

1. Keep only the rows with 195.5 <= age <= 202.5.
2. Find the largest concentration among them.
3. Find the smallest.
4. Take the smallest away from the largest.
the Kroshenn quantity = 1.3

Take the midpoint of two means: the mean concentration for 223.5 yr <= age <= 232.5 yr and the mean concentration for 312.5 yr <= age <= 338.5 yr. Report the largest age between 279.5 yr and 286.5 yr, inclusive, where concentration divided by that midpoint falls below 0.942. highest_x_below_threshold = 283 yr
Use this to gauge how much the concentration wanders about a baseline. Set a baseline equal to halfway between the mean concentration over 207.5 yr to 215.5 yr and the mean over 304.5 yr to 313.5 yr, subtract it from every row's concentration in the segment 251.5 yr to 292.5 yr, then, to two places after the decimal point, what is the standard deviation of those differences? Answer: 0.44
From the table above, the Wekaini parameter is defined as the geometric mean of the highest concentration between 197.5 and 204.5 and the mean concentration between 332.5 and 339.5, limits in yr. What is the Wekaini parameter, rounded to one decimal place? 11.4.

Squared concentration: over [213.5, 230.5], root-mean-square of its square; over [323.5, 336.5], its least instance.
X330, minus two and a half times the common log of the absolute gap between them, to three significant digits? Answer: -2.06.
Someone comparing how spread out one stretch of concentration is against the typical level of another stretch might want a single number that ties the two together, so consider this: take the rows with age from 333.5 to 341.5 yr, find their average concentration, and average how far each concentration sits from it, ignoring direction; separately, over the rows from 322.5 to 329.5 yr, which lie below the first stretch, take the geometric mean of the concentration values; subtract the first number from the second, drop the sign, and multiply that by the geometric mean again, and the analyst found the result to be 155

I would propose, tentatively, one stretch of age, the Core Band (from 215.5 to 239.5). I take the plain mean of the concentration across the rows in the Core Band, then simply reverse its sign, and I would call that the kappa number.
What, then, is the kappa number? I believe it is -10.5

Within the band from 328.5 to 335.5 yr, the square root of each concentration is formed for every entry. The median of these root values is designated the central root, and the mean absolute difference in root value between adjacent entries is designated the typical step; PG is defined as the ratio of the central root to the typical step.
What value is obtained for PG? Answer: 25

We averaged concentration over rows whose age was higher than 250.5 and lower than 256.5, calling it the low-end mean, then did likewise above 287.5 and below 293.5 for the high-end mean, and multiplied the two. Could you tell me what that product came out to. 114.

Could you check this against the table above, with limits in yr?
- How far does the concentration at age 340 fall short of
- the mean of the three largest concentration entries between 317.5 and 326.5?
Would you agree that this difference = 3.3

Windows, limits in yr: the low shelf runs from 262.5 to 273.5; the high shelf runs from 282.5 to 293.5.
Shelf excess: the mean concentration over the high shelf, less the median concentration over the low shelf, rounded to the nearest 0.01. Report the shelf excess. -0.30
